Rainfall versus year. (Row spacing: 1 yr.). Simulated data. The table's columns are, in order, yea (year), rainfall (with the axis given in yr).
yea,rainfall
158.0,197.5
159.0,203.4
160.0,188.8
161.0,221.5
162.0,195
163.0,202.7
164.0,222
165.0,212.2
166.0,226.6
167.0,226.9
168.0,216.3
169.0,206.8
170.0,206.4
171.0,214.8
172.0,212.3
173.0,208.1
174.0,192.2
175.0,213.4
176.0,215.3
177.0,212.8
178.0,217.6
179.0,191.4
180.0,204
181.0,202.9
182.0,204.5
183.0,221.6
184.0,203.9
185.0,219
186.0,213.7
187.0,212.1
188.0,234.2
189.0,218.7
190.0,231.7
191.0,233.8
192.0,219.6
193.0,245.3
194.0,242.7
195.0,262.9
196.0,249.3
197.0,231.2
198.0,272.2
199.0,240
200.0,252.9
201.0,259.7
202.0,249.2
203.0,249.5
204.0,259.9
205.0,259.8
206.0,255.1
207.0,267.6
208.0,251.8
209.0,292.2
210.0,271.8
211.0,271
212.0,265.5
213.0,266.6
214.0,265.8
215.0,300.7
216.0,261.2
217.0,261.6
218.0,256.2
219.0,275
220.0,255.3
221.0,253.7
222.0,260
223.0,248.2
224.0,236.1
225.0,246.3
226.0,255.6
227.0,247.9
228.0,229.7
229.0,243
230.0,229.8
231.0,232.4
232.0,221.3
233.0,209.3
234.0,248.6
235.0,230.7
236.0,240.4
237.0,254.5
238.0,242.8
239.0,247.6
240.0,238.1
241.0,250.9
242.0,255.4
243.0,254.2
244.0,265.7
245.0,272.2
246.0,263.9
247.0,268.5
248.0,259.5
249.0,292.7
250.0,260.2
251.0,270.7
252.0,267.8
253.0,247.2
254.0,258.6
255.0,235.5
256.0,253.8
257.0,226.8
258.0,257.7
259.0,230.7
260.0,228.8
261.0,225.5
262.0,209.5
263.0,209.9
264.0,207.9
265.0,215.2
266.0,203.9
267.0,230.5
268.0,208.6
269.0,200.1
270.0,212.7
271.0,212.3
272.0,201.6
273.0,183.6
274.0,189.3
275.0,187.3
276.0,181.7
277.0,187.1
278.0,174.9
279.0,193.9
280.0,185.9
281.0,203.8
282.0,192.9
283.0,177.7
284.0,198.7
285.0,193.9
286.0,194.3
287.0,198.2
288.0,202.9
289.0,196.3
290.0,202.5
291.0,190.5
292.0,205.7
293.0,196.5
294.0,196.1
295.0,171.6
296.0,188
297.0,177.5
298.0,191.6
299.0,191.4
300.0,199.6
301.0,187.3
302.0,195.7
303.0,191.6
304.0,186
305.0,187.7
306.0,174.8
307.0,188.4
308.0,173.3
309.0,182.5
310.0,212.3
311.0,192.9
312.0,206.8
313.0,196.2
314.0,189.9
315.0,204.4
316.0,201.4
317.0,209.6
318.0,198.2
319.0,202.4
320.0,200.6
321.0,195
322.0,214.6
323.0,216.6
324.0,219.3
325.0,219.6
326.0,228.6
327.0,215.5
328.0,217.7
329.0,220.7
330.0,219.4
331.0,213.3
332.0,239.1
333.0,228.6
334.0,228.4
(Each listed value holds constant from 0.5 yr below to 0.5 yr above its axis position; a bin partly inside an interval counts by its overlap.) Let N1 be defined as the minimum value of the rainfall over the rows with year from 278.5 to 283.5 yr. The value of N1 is 177.7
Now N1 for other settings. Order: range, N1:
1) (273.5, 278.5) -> 174.9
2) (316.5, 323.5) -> 195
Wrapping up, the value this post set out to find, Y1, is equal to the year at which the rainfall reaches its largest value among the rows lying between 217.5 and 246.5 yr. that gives 219.0 yr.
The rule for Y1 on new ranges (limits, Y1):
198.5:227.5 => 215.0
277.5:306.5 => 292.0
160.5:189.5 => 188.0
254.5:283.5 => 258.0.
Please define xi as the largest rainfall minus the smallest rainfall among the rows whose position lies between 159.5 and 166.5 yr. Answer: 38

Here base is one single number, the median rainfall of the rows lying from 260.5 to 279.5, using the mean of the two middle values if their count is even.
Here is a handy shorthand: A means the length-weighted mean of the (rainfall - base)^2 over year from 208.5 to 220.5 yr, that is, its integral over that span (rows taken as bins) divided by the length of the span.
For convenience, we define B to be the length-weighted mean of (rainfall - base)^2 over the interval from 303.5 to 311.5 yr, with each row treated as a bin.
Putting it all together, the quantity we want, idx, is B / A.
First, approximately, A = 4574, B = 407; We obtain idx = 0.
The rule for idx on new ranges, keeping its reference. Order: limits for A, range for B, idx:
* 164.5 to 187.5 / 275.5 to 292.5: 2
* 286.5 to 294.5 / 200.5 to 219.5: 80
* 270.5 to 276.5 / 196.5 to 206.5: 10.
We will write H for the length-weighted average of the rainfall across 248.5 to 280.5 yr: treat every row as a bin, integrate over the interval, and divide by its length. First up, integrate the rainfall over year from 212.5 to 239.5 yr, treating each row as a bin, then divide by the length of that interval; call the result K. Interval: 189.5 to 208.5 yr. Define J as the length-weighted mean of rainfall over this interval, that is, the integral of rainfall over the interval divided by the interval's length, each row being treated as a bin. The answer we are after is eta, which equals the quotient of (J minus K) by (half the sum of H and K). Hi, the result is 0.00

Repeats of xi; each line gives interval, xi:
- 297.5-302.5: 12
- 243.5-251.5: 33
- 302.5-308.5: 18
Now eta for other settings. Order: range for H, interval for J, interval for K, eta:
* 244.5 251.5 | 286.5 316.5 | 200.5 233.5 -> -0.24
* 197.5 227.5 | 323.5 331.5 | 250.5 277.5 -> 0.00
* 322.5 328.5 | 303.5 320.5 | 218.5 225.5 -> -0.25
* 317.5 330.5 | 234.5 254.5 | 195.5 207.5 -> 0.01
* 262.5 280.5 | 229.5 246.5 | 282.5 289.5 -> 0.25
